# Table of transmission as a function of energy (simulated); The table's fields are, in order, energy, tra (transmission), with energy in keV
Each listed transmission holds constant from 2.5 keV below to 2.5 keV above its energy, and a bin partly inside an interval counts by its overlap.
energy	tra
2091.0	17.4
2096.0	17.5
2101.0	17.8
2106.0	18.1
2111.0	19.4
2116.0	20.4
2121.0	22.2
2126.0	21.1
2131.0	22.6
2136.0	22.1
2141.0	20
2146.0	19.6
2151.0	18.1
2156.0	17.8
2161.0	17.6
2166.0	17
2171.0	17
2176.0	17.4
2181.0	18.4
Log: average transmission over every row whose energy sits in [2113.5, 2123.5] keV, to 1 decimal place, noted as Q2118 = 21.3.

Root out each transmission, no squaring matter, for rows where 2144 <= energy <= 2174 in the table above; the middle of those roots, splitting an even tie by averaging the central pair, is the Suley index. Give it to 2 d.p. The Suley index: 4.21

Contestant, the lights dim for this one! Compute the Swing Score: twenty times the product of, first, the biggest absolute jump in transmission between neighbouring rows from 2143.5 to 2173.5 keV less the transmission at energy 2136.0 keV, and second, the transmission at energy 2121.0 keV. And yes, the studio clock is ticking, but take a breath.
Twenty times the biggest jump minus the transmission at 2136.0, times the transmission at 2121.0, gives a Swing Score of -9146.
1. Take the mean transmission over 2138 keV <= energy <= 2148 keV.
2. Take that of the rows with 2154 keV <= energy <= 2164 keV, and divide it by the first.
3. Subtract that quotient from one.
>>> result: 0.11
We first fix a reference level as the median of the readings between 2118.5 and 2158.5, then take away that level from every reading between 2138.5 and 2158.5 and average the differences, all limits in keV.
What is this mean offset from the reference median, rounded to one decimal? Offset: -1.7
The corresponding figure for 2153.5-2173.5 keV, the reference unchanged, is -3.2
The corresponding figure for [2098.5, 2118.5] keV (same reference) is -1.6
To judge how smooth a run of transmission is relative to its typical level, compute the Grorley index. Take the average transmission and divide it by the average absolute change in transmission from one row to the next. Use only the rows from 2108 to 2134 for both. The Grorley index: 16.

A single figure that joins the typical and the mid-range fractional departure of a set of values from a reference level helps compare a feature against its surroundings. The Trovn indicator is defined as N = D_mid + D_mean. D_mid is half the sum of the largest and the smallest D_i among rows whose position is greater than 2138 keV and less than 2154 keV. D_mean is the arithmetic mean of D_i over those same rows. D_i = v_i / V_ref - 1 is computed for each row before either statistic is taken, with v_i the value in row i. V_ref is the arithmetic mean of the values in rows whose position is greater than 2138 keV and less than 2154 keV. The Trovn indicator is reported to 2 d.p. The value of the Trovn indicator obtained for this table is -0.01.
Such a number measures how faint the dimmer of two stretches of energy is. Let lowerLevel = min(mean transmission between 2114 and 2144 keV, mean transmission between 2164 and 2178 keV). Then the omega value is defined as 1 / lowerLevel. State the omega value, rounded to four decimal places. 0.0584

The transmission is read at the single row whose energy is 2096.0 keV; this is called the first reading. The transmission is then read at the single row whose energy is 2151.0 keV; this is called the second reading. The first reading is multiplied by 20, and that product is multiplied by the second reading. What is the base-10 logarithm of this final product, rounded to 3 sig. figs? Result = 3.80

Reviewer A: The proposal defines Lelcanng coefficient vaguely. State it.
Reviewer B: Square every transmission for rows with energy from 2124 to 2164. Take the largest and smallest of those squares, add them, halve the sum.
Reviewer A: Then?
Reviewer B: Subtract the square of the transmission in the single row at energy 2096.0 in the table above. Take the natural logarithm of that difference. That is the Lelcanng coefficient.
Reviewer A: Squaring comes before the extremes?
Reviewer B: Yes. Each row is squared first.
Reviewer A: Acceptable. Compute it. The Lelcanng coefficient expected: 4.6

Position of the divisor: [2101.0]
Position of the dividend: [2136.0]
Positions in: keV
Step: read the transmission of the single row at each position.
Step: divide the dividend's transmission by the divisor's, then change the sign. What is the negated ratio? -1.24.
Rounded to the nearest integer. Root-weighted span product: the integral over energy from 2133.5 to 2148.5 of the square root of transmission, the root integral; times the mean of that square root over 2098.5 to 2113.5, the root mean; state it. 292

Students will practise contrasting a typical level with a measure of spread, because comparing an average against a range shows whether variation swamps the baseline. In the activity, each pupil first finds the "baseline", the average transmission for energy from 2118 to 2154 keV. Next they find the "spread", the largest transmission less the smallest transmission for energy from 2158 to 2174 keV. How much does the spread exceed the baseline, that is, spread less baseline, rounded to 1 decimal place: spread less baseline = -20.2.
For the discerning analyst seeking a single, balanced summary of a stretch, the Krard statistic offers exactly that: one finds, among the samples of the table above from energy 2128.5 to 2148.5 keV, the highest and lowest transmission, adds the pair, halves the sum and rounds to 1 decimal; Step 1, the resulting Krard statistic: 21.1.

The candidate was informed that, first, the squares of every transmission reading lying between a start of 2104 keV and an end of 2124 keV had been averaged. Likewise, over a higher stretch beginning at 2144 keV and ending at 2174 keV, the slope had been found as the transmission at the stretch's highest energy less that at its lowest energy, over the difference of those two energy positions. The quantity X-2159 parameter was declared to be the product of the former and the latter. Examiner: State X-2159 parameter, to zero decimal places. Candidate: -42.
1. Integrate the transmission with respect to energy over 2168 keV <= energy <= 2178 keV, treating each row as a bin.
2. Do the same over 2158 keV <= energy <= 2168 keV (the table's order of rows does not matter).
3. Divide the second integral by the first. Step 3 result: 1.01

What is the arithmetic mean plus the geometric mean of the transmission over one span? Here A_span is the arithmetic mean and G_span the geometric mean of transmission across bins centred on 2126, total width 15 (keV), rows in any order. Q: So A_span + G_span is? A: 44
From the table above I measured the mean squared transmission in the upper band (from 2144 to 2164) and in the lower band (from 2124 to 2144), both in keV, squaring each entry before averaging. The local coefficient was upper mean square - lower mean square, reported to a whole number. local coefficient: -127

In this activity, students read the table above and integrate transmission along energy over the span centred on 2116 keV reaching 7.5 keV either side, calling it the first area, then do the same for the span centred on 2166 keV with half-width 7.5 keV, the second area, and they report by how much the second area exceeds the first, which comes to -52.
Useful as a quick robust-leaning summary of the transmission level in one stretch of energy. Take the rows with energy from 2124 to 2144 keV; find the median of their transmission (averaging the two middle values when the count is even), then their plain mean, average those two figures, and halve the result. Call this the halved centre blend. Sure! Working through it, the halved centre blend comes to 10.8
